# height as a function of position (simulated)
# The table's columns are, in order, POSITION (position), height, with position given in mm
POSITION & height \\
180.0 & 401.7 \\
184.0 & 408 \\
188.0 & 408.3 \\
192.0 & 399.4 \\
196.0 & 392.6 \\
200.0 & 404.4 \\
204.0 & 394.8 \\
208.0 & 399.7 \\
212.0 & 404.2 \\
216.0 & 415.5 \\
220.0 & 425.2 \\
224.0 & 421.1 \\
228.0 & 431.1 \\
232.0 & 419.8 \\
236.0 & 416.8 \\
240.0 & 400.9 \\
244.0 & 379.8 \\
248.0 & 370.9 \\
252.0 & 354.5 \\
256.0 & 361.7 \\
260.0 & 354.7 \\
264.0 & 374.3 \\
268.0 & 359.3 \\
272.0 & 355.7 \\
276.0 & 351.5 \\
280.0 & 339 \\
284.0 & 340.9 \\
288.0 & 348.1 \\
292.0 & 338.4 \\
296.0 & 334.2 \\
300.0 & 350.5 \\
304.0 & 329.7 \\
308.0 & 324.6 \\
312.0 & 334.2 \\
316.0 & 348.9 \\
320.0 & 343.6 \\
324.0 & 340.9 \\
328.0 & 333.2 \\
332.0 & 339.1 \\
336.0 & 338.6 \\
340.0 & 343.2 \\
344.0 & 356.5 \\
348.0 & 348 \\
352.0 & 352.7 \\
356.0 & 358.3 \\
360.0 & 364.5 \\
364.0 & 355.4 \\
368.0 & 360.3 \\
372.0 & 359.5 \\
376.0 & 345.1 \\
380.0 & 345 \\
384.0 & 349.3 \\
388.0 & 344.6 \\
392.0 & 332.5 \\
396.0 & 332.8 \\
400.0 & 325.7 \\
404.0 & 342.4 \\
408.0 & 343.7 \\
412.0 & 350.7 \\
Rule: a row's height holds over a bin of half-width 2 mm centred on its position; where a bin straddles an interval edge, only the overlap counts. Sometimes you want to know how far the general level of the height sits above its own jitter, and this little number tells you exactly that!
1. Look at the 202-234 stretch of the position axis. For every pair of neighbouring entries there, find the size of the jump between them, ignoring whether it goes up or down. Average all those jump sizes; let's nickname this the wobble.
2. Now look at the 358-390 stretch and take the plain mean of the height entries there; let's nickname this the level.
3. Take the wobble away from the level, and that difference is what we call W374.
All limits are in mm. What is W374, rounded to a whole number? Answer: 345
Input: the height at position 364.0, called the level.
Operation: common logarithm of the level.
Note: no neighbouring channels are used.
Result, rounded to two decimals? 2.55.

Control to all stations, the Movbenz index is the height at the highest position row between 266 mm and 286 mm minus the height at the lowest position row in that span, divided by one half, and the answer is -37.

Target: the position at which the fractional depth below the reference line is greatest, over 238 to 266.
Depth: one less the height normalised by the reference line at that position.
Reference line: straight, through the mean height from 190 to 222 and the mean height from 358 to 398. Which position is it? 252.0 mm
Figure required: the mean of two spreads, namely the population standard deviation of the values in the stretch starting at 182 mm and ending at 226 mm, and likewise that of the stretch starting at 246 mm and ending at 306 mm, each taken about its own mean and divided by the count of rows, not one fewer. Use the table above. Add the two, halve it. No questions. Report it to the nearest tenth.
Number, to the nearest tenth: 11.2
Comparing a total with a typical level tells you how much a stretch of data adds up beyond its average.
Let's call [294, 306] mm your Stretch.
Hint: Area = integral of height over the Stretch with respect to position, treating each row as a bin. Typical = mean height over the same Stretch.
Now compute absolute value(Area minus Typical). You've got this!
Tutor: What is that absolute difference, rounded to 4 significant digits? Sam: 3719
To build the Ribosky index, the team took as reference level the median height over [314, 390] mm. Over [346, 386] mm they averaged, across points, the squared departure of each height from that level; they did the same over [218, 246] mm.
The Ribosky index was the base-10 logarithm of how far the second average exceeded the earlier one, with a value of 3.65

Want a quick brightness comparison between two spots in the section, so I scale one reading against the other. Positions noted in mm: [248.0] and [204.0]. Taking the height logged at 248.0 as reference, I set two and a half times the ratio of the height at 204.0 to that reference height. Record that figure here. 2.66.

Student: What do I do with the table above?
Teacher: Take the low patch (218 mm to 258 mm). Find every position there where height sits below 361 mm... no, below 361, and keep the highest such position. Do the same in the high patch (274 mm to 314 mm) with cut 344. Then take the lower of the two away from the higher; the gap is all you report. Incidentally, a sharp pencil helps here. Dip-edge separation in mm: 60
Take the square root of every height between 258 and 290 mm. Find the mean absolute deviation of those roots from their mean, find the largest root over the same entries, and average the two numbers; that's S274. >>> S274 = 9.8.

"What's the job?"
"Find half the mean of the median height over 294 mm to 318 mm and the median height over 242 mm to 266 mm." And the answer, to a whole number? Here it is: 175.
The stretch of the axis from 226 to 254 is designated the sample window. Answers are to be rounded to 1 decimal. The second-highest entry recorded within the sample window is 419.8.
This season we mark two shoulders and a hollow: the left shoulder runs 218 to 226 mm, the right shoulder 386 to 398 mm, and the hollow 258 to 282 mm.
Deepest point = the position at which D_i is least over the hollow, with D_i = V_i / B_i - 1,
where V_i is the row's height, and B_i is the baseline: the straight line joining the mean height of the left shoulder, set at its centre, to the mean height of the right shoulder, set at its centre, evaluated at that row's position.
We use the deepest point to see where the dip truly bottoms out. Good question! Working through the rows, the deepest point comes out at 280.0 mm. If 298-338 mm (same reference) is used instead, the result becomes 308.0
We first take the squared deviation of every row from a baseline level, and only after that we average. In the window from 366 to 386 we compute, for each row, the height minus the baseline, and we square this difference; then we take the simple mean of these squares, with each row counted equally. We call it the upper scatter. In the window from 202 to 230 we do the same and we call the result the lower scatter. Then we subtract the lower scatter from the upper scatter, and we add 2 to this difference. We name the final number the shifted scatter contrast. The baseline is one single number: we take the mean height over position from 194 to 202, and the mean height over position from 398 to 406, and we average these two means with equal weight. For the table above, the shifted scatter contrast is -2097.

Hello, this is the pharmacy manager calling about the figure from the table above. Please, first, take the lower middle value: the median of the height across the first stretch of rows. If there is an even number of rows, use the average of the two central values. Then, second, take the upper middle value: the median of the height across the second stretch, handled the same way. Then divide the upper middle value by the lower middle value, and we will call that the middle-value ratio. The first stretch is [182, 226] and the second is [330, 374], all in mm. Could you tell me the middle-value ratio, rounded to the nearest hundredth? 0.88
